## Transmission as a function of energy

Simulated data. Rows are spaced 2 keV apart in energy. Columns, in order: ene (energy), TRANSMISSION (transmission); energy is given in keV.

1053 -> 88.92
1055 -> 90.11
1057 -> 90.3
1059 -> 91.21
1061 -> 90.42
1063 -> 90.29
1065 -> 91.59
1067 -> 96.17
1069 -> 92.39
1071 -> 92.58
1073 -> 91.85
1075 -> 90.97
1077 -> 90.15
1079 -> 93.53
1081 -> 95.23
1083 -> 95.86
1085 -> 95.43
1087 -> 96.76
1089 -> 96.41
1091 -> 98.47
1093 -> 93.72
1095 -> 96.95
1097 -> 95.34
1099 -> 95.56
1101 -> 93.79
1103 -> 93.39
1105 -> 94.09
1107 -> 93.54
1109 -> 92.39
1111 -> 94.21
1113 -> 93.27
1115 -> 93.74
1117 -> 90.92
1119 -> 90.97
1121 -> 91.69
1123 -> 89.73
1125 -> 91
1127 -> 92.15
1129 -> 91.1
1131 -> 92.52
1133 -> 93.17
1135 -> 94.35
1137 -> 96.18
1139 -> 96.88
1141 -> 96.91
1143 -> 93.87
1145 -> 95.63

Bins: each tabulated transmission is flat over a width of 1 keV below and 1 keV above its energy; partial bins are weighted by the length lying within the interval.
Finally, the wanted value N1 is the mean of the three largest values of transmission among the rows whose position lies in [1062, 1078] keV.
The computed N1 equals 93.7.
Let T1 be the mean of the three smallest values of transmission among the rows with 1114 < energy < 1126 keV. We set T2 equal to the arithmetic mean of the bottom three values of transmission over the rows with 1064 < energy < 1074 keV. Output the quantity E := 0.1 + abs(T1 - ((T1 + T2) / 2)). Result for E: 0.8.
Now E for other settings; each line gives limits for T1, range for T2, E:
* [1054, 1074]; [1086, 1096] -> 2.8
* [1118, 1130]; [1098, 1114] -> 1.3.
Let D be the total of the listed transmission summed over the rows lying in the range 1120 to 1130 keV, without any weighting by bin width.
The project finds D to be 456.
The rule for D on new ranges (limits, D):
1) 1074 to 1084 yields 466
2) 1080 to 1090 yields 480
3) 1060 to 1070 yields 461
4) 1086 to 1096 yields 482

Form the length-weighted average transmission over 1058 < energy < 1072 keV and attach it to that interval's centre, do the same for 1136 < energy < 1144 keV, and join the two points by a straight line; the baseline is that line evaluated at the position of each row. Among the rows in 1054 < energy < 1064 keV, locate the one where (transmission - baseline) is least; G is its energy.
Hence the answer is 1063 keV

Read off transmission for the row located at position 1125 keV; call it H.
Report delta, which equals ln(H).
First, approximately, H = 91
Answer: 4.51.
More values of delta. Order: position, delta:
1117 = 4.51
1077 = 4.50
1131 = 4.53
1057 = 4.50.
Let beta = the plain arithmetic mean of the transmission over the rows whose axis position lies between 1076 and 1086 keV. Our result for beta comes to 94.0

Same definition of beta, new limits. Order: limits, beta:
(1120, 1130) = 91.1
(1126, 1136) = 92.7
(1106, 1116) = 93.4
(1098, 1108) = 94.1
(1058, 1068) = 91.9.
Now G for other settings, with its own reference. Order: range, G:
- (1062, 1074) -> 1063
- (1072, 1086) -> 1077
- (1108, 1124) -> 1123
